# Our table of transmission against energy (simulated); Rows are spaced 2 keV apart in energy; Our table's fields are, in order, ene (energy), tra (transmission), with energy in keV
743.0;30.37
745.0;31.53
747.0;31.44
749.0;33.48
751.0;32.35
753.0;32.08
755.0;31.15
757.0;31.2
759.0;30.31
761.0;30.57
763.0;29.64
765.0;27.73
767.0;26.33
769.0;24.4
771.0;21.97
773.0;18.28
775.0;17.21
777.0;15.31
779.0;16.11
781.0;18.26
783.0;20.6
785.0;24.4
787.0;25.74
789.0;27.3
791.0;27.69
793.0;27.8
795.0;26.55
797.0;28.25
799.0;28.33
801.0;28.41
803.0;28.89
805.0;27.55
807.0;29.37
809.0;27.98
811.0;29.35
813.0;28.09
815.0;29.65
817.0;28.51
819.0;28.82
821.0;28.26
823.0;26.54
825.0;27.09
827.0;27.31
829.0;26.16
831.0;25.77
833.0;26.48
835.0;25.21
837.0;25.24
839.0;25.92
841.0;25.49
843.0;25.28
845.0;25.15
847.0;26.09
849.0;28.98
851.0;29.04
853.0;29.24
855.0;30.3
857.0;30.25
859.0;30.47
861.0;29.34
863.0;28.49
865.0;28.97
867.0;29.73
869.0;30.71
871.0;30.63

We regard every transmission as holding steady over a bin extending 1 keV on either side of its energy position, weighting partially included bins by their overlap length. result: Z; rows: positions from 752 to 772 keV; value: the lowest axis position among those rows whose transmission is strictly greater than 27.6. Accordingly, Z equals 753.0 keV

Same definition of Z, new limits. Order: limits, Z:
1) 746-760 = 747.0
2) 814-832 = 815.0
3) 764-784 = 765.0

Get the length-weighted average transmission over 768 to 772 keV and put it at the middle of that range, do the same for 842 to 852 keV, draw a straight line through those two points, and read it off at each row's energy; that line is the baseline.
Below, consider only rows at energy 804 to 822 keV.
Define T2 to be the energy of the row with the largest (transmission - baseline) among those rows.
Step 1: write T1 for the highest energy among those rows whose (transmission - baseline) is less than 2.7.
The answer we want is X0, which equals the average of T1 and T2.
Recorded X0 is 814 keV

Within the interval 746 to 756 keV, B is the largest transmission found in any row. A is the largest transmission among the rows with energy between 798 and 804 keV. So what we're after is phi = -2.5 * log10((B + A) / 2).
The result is -3.73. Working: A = 28.89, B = 33.48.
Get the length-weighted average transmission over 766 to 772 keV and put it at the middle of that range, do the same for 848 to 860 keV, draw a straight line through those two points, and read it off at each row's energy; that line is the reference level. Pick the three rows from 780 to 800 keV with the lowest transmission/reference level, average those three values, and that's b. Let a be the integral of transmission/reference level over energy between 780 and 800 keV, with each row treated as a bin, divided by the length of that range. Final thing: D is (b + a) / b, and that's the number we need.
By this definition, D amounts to 2.19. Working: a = 0.99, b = 0.84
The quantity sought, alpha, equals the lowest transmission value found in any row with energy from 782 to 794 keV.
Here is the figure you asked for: 20.6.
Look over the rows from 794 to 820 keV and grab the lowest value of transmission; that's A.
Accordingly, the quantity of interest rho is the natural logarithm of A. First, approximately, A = 26.55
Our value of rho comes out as 3.28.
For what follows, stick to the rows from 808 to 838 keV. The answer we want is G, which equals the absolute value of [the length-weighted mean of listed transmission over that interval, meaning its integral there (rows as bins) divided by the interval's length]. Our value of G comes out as 27.4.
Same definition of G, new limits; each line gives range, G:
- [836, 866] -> 27.9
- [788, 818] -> 28.2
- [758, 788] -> 23.1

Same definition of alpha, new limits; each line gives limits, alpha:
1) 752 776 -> 17.21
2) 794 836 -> 25.21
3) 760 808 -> 15.31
